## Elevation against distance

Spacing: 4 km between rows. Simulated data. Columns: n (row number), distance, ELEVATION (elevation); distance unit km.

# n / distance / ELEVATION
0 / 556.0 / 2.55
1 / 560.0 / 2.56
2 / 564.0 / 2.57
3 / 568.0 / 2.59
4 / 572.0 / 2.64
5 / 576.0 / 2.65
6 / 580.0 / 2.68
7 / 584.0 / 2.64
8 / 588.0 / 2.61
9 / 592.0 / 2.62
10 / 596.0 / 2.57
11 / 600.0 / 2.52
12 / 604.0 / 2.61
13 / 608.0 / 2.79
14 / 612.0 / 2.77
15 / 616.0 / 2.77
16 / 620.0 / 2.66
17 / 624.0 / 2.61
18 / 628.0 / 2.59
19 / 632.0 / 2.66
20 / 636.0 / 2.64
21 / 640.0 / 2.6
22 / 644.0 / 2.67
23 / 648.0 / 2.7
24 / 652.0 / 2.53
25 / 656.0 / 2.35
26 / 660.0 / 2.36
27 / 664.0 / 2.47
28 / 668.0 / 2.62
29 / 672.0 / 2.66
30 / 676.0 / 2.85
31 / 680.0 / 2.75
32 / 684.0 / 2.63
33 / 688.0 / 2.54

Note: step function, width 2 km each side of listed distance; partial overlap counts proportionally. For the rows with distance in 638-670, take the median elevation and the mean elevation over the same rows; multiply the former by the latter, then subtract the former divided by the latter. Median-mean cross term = 5.50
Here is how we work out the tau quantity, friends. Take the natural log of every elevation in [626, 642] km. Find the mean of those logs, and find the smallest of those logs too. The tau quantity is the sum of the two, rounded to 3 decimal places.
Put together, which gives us 1.916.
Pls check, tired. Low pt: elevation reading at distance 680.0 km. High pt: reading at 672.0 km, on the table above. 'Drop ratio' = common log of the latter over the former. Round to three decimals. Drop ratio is -0.014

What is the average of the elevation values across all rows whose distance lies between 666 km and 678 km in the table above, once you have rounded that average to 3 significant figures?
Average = 2.71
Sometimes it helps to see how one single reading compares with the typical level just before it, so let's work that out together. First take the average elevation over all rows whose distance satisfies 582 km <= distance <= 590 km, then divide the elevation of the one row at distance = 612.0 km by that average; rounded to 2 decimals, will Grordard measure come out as 1.06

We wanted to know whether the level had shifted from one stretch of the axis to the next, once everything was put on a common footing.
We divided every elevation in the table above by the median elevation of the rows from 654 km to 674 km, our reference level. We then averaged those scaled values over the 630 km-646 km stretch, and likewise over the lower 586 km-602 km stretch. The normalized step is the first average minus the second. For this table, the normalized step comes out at 0.025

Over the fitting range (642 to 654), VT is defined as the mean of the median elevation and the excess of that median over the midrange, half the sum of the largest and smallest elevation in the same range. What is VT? 1.36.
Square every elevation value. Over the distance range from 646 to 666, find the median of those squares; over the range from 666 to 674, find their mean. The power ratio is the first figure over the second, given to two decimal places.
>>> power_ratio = 0.88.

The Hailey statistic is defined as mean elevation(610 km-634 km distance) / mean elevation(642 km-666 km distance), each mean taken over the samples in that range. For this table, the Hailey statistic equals 1.06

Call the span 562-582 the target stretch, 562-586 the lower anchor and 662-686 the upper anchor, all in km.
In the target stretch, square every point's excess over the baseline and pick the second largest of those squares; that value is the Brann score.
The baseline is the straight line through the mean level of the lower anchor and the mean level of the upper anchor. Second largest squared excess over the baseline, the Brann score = 0.002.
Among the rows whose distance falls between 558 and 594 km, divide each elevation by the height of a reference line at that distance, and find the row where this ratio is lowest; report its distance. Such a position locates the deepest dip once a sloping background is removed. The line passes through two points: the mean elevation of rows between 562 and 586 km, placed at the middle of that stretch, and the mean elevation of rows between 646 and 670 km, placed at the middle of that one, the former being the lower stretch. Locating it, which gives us 560.0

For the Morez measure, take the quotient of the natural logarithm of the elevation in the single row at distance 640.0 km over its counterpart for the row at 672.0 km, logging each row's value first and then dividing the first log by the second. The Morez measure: 0.98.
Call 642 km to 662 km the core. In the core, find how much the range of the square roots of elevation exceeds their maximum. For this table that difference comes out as -1.53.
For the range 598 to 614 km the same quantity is -1.59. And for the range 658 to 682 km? -1.54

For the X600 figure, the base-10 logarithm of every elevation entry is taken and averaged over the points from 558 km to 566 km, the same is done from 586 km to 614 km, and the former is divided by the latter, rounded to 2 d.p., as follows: 0.97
